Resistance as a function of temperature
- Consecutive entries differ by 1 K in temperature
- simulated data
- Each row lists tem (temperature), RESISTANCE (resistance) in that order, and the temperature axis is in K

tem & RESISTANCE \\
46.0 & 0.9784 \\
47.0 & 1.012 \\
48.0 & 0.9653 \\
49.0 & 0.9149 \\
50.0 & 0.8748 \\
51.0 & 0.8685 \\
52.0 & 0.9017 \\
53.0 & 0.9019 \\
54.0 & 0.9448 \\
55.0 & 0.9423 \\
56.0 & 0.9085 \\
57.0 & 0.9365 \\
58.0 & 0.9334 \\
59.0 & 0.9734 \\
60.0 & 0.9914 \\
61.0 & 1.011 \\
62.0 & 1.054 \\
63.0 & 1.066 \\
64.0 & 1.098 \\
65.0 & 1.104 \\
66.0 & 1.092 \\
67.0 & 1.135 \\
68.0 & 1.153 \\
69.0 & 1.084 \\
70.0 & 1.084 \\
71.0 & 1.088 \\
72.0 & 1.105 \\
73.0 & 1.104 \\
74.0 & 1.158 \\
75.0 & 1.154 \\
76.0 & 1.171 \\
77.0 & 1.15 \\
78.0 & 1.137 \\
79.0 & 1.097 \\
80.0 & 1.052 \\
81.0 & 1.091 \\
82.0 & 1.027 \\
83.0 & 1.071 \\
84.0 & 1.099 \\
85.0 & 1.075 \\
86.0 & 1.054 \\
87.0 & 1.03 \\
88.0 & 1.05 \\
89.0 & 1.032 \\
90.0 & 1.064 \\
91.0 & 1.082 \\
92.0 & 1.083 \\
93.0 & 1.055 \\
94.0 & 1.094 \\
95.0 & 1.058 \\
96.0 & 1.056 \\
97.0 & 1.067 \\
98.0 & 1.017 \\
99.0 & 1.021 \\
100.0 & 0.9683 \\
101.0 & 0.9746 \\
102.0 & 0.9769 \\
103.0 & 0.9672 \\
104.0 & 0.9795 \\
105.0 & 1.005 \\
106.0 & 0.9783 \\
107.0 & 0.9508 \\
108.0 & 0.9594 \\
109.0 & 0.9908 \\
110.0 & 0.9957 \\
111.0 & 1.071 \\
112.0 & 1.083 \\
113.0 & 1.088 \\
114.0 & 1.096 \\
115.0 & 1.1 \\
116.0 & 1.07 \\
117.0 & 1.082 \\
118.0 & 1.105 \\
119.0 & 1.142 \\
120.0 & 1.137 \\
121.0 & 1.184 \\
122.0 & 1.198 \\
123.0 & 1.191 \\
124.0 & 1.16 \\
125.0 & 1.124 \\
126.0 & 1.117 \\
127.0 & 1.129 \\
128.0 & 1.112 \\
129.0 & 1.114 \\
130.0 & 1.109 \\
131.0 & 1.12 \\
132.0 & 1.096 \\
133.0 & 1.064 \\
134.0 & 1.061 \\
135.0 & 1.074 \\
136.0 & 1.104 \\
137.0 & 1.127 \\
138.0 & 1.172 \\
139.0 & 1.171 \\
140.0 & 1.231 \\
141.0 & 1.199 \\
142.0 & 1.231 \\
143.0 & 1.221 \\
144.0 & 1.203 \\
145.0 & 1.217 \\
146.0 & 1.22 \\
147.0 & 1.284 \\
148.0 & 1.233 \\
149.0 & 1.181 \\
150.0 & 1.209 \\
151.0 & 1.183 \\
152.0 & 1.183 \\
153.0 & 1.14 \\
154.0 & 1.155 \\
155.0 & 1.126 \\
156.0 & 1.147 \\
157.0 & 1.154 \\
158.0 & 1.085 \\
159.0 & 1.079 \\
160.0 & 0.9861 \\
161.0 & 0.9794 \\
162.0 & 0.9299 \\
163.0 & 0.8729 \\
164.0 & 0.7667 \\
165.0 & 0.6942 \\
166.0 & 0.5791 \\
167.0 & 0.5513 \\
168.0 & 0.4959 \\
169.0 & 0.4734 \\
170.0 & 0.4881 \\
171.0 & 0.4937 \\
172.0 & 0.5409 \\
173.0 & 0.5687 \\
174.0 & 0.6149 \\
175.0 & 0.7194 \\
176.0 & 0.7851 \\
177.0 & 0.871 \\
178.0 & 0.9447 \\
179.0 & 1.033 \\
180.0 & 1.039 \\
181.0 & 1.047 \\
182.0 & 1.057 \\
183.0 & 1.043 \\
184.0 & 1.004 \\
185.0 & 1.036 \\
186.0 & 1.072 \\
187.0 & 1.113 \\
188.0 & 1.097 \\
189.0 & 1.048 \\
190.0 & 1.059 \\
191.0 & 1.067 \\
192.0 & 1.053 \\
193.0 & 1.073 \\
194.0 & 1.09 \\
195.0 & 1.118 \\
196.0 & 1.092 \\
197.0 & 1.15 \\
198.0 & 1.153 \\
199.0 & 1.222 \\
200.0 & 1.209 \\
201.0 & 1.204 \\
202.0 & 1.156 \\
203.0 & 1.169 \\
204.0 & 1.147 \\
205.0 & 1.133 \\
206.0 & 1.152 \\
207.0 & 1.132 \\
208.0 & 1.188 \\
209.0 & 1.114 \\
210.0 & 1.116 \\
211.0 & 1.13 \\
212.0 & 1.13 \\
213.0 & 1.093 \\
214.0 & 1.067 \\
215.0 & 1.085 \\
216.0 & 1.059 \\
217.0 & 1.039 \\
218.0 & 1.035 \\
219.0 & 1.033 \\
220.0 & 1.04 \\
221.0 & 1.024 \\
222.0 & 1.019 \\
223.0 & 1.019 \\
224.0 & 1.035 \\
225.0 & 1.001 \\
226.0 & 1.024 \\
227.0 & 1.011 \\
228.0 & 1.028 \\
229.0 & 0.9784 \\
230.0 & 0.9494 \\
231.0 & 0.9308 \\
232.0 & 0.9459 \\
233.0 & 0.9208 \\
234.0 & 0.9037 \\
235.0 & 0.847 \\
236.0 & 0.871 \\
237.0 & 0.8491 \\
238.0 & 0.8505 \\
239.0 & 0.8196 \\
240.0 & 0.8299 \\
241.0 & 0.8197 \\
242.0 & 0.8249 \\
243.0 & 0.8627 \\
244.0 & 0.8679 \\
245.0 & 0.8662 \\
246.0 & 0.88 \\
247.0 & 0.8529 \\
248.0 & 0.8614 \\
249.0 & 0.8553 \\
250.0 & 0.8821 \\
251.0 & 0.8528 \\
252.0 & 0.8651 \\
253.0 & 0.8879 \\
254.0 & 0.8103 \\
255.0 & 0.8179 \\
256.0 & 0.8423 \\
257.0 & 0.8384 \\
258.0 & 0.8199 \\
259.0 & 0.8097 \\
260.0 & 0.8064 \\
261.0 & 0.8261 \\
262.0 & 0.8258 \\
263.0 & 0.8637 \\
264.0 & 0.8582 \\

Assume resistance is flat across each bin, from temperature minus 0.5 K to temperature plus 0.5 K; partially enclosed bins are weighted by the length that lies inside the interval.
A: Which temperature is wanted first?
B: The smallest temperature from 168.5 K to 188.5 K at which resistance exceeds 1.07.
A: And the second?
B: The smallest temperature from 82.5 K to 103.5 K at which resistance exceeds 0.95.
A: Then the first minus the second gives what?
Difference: 103 K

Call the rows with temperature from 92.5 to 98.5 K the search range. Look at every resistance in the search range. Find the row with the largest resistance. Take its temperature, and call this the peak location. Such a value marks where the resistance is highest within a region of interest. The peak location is 94.0 K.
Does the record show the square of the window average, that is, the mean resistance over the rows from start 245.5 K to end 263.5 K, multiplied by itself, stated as 0.71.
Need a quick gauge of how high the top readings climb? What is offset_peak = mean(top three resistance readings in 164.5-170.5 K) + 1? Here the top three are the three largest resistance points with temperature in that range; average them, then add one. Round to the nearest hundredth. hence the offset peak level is 1.61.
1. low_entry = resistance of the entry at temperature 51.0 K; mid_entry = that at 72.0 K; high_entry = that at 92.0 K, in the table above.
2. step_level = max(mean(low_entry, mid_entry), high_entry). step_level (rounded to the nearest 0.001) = 1.083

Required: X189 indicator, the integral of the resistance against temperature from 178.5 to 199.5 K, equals 22.7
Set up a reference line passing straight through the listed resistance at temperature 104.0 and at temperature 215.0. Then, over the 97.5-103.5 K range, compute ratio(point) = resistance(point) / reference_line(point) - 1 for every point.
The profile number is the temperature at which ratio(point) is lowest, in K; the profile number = 103.0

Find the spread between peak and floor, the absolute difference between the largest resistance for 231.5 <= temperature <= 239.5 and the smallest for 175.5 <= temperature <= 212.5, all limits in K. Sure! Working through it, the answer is 0.16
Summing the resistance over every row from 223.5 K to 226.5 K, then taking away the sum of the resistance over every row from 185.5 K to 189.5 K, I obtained -1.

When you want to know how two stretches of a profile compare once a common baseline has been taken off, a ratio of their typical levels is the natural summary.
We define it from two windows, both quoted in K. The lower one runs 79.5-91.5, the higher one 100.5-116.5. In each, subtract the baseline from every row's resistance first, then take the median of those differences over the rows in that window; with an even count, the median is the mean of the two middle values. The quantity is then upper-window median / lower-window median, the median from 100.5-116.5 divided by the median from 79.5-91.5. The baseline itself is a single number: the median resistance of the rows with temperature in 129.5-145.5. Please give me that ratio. 2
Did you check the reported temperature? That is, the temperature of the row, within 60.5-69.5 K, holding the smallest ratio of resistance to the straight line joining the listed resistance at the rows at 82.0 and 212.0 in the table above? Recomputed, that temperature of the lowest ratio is 61.0 K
